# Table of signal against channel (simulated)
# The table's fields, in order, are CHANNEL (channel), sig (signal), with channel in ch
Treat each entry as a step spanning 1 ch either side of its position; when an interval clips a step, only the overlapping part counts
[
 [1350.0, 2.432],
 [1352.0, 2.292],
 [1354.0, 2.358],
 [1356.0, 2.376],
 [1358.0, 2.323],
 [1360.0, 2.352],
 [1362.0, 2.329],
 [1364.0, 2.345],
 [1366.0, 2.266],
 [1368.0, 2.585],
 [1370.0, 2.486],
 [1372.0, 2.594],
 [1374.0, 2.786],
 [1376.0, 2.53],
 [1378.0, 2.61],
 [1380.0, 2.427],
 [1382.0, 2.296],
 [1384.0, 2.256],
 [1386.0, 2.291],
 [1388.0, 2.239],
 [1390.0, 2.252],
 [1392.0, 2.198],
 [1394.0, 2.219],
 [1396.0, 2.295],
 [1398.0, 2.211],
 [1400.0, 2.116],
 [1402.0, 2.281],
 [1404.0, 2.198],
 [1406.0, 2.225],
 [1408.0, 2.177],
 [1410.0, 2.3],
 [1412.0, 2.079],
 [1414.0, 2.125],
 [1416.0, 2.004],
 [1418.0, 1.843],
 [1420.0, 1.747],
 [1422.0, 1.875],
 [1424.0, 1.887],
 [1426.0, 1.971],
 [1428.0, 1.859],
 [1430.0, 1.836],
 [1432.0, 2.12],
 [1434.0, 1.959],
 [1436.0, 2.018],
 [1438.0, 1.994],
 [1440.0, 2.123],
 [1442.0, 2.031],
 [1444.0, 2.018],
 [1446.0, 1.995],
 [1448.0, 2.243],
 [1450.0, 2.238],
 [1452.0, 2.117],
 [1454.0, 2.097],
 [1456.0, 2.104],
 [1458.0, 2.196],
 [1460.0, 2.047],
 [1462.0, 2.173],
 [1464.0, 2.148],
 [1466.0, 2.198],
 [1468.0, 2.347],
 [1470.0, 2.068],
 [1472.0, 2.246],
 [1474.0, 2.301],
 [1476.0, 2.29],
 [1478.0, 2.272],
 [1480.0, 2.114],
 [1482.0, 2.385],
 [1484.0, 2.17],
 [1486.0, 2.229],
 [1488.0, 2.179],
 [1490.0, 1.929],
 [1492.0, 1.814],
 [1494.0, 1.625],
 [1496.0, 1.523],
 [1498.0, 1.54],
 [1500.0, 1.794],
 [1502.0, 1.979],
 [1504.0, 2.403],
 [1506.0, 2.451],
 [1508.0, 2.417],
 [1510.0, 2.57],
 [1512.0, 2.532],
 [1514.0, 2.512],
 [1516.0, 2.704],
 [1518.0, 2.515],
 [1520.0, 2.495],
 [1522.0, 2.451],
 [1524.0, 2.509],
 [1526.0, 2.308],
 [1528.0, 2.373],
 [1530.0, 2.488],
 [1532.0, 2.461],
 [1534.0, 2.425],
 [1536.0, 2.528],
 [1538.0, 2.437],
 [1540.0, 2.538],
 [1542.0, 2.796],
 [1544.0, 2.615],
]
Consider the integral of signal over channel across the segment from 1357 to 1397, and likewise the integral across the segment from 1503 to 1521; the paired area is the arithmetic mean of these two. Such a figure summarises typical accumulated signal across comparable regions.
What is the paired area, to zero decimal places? 70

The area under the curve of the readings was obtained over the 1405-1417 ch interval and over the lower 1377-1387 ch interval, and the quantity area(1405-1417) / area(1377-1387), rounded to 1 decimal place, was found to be 1.1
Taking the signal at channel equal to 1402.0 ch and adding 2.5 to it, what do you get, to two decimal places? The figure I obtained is 4.78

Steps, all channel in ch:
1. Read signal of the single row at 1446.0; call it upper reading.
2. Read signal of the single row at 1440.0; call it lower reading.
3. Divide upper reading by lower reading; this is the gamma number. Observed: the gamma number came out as 0.94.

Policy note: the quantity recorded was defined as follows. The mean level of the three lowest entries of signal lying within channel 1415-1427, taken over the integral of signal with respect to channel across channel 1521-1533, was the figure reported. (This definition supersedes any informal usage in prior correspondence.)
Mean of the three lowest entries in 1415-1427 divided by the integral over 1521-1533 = 0.062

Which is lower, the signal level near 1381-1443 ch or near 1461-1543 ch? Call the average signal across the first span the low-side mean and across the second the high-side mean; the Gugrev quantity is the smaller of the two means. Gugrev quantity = 2.10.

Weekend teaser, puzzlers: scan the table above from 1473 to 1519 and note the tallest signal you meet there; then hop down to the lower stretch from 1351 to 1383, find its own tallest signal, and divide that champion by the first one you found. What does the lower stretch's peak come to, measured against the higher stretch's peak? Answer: 1.03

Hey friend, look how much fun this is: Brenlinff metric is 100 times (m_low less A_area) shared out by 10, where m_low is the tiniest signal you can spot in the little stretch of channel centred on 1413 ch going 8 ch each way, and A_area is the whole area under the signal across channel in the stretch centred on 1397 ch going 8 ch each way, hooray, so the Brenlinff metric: -338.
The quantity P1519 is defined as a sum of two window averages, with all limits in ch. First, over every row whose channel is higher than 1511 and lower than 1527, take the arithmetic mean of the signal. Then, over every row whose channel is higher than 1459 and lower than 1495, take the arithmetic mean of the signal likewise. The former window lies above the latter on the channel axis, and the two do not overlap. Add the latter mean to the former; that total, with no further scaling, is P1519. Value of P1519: 4.6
